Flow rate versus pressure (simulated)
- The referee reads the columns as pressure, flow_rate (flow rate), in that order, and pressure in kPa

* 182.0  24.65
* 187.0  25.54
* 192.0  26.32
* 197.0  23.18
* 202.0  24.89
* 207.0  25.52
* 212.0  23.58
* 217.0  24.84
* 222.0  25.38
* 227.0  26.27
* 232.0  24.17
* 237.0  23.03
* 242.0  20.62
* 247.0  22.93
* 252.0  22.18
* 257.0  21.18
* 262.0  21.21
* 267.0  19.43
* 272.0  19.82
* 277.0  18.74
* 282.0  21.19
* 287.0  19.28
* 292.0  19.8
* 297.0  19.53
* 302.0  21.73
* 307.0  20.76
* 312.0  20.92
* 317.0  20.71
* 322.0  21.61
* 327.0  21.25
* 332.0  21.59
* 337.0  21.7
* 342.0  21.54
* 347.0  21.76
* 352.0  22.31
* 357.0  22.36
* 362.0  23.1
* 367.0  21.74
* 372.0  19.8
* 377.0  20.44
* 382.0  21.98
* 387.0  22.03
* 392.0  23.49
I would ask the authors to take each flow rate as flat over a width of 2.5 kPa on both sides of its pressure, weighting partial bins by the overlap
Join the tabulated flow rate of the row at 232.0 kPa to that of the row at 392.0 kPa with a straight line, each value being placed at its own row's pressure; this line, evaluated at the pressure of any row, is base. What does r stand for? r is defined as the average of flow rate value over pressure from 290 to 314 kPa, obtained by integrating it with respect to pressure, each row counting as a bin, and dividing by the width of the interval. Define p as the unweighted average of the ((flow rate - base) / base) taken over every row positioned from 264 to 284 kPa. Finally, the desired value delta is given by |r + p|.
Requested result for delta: 20.4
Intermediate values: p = -0.175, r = 20.6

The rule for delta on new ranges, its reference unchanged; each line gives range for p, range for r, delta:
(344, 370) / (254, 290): 20.1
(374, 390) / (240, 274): 21.0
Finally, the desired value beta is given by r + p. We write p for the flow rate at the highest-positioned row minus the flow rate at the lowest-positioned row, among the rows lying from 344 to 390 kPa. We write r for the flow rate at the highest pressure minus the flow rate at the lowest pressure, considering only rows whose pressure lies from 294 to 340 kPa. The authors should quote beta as 2.4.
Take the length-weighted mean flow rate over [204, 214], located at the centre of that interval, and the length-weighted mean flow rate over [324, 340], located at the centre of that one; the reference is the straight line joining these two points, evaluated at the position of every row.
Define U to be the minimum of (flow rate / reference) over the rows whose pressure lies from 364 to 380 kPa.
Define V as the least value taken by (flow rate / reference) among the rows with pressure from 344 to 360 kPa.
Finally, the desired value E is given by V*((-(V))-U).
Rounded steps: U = 0.97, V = 1.03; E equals -2.1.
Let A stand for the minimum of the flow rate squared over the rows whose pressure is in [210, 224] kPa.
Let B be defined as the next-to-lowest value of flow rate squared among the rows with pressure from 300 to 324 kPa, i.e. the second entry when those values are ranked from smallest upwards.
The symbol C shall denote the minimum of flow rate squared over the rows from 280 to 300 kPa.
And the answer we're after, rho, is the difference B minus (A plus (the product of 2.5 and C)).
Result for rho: -1054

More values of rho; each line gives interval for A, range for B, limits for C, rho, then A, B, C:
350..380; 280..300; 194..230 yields -1354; 392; 381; 537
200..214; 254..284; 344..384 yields -1159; 556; 378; 392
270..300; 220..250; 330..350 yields -985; 351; 526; 464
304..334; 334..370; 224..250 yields -1021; 429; 471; 425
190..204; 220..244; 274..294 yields -885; 537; 530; 351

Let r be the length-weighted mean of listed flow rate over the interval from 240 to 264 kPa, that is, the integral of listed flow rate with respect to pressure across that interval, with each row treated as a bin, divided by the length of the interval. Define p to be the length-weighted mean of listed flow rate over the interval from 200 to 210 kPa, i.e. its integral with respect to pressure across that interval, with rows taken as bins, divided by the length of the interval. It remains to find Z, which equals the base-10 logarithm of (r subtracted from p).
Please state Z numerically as 0.54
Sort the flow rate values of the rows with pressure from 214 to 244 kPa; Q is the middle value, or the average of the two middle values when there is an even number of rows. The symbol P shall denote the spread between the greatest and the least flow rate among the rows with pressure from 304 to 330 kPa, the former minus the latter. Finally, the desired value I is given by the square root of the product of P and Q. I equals 4.7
